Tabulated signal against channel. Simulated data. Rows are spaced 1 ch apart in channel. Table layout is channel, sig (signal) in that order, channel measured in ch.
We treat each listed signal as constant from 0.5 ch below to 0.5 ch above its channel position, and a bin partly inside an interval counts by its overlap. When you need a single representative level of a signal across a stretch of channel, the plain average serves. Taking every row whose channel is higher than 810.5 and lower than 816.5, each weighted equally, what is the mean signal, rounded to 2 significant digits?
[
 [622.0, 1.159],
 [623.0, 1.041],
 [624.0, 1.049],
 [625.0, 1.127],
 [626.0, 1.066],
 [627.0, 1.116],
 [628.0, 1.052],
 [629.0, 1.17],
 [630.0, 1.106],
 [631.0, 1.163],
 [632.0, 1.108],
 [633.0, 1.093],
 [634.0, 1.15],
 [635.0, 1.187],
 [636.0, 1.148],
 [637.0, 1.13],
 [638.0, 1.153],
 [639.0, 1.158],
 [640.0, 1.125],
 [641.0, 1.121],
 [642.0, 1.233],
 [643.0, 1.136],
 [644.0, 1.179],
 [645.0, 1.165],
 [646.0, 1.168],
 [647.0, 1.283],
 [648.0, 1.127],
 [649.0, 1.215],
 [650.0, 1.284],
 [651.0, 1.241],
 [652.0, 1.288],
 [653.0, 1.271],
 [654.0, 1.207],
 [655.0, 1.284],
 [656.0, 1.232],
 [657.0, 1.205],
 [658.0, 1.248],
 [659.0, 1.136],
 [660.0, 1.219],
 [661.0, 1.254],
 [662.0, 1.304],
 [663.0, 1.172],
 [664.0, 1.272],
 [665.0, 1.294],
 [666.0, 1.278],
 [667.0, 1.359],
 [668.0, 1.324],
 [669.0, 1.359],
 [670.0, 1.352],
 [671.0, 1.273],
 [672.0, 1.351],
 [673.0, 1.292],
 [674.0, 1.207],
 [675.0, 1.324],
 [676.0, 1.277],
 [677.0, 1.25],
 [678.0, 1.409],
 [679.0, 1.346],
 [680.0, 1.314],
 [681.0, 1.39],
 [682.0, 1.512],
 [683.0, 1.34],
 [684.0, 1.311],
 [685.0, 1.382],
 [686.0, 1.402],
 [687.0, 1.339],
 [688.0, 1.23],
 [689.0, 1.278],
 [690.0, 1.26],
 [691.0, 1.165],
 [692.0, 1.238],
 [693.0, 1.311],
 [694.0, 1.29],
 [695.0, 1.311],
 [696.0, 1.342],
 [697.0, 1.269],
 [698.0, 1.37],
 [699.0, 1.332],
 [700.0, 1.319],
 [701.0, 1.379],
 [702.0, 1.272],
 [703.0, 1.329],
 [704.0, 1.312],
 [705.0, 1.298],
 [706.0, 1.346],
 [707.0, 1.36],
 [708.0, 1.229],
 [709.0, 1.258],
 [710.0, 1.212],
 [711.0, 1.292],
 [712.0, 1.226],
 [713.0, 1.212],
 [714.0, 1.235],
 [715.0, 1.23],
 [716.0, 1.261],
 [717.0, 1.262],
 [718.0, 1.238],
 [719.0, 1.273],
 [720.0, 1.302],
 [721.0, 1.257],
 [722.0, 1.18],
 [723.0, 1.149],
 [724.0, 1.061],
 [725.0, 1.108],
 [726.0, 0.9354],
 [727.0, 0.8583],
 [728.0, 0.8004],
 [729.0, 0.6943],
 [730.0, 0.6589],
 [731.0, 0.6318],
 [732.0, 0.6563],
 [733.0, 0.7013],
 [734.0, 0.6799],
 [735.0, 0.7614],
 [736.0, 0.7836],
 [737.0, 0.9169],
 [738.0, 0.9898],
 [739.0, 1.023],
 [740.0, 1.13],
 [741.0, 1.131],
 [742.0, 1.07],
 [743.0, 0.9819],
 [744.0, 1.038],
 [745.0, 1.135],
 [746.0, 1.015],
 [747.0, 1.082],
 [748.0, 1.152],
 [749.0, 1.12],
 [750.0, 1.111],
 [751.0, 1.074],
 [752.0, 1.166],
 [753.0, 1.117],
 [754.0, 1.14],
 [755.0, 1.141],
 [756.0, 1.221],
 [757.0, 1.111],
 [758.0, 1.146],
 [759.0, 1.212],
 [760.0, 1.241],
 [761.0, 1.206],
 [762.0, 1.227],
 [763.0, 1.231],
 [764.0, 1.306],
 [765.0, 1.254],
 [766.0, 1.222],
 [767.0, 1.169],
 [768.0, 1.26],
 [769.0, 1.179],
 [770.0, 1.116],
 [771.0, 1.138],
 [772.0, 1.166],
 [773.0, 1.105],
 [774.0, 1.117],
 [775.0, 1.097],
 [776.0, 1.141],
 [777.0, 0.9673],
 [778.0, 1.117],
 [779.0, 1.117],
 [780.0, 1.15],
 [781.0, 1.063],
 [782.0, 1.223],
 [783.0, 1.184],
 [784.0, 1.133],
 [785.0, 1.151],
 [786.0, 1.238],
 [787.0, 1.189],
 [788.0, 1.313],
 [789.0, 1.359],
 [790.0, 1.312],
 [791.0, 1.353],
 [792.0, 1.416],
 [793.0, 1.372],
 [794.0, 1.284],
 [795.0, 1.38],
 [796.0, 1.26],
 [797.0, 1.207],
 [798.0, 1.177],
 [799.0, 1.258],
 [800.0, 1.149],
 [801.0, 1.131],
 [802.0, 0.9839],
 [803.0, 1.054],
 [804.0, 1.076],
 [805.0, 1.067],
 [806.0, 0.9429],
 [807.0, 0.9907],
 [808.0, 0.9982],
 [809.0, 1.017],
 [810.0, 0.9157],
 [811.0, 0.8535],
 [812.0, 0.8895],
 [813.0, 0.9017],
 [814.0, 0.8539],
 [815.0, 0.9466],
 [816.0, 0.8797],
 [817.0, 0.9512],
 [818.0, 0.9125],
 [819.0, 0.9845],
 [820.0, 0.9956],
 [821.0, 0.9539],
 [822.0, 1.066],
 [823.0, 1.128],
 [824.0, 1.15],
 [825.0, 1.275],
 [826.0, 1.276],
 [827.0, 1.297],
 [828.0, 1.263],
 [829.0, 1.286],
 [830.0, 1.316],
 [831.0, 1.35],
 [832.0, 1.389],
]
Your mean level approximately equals 0.89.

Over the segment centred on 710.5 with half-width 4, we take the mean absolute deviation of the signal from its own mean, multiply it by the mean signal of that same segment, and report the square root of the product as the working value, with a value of 0.217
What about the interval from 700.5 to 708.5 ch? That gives 0.223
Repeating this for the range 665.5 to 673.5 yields 0.205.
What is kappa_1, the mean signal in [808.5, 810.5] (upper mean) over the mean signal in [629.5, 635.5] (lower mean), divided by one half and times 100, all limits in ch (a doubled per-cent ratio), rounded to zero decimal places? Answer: 170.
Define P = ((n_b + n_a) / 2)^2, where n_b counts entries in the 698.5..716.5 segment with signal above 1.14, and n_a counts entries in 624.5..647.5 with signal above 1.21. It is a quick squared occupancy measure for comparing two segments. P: 100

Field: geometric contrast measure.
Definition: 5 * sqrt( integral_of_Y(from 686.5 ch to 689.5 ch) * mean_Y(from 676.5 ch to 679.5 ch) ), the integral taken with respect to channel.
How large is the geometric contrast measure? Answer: 11.3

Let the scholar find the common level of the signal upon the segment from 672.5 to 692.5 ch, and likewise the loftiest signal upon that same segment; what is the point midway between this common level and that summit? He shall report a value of 1.41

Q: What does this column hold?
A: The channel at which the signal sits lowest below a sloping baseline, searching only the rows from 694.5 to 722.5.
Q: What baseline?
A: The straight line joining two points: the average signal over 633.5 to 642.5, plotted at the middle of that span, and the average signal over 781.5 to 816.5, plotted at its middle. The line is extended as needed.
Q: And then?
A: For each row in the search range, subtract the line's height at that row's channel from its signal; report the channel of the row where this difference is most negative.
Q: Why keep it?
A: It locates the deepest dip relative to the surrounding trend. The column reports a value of 722.0 ch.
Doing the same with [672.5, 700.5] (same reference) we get 691.0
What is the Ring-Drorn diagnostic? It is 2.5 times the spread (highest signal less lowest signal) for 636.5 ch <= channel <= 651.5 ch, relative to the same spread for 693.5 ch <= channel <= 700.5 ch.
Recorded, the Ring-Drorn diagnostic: 4.0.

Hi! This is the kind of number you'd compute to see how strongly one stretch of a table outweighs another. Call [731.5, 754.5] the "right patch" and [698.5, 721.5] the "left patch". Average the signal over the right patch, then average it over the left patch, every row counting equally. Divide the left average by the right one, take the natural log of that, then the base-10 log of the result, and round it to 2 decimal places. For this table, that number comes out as -0.61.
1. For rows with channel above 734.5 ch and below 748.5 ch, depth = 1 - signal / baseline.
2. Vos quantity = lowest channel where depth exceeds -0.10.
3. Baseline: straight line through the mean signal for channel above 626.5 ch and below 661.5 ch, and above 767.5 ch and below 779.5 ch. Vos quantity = 735.0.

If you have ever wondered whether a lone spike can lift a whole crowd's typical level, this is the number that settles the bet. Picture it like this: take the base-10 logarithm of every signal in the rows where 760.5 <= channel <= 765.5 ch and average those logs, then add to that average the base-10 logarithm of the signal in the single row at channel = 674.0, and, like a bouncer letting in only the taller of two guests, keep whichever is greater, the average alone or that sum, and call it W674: 0.18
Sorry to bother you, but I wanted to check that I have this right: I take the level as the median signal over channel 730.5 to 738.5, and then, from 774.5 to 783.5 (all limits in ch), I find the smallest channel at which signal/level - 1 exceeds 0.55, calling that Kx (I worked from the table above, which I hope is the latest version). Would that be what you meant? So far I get 776.0 ch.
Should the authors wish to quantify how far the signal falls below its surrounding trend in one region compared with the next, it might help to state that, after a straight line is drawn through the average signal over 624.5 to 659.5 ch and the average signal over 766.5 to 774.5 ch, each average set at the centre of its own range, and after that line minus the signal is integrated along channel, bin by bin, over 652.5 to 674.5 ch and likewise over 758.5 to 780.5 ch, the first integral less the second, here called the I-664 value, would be -1.8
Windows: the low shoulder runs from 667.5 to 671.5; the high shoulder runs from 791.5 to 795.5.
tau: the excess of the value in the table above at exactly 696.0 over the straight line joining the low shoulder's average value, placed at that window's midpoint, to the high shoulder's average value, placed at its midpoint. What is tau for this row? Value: 0.0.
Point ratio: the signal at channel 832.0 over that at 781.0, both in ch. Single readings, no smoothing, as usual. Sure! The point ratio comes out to 1.31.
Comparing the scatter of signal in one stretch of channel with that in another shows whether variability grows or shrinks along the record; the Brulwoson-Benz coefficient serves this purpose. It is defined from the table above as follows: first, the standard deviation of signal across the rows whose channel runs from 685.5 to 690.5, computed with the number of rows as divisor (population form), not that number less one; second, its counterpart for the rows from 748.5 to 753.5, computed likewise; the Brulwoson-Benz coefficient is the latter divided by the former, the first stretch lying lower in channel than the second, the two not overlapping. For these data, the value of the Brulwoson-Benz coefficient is 0.48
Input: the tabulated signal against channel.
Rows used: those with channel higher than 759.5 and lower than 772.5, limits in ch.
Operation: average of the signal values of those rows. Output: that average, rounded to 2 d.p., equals 1.21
